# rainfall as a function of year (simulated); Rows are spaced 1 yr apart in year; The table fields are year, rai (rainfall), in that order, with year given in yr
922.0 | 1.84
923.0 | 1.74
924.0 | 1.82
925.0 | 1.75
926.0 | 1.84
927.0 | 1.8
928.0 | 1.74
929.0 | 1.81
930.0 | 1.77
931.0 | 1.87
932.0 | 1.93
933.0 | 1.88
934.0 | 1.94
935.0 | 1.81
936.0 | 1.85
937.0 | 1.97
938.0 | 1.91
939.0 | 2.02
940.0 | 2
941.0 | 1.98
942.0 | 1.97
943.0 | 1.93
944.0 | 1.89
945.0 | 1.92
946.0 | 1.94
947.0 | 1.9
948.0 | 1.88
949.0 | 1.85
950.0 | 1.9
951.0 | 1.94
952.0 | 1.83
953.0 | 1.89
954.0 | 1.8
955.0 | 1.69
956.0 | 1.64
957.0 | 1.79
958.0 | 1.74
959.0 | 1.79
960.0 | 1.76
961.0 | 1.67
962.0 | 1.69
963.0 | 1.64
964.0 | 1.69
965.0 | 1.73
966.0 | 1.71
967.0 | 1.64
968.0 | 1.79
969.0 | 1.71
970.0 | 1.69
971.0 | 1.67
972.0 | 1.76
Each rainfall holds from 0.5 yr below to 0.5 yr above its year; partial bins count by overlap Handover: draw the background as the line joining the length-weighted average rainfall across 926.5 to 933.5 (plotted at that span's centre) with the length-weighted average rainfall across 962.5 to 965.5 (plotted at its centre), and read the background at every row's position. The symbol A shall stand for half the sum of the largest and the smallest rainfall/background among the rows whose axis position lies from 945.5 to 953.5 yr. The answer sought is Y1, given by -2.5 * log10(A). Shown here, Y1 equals -0.09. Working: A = 1.08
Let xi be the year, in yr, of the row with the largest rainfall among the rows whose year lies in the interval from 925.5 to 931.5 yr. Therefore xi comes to 931.0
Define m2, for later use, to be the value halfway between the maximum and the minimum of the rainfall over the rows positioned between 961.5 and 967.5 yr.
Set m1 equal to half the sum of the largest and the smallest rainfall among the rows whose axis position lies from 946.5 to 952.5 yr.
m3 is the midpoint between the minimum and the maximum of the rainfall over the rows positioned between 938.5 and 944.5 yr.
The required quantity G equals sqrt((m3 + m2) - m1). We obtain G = 1.32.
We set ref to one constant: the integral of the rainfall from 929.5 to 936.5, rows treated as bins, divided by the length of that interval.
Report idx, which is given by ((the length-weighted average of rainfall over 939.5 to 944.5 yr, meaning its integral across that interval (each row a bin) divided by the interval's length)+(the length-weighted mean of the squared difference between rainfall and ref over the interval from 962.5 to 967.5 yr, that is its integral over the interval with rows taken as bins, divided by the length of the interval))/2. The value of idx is 0.99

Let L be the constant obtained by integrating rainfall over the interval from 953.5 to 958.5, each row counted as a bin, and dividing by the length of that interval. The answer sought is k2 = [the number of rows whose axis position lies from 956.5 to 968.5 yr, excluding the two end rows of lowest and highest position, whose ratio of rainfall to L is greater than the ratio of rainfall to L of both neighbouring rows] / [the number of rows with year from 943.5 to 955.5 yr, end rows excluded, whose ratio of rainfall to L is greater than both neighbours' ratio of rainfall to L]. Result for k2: 1.0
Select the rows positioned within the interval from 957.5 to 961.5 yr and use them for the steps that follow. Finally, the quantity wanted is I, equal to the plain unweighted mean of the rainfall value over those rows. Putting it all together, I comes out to 1.74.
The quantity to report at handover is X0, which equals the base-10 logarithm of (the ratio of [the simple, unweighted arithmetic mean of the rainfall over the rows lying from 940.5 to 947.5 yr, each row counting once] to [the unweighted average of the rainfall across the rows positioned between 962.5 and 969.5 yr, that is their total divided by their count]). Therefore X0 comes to 0.055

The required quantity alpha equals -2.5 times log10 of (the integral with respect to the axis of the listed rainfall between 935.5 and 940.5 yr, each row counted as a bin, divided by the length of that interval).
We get -0.725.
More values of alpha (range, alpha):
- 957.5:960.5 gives -0.616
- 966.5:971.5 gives -0.576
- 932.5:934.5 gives -0.703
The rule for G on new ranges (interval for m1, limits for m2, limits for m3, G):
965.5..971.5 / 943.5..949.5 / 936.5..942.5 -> 1.46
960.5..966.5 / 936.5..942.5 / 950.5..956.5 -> 1.44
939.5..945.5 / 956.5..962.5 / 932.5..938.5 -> 1.29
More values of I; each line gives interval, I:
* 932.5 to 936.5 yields 1.87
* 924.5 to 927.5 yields 1.80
